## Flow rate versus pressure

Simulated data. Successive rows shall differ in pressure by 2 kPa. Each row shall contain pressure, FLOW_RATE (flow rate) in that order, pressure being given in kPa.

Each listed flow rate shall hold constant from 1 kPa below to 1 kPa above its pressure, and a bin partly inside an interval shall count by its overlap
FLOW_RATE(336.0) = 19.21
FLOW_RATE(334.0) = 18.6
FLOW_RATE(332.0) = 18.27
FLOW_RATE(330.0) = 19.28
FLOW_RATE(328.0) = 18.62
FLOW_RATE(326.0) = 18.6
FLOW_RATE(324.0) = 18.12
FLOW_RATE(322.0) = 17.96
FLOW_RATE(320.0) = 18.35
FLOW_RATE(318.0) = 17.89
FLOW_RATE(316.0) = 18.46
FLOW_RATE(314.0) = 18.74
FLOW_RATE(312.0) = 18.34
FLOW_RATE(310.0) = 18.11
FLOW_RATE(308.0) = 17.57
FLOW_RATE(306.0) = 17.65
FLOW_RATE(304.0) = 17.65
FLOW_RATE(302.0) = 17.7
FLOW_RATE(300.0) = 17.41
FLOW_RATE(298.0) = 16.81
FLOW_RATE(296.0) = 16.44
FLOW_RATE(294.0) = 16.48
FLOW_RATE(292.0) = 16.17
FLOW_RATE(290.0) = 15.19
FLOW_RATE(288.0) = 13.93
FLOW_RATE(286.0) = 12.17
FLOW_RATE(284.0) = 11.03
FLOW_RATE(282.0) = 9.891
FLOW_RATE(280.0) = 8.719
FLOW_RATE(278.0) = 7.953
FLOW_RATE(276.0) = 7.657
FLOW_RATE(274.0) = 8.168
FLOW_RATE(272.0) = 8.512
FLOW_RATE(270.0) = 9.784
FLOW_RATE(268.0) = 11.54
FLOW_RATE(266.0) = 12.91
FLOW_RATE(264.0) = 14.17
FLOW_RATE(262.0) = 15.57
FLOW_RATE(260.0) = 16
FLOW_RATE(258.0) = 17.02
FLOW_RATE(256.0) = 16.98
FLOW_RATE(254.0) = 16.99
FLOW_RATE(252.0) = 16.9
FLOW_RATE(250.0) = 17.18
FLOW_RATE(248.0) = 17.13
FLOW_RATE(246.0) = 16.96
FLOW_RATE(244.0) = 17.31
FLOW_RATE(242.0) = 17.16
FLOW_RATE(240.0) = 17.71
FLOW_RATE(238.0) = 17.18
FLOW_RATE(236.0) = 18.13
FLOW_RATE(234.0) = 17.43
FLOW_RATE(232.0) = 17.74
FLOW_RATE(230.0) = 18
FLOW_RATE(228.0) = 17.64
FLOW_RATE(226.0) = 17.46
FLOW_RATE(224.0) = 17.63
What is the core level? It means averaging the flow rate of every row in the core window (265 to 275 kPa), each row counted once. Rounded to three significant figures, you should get 10.2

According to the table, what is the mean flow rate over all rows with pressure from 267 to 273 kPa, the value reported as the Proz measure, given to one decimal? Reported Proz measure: 9.9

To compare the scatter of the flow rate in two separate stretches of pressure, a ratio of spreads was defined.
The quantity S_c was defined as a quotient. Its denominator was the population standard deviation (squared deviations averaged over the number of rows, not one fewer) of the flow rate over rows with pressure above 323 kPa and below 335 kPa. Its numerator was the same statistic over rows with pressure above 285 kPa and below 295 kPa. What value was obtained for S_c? 4.3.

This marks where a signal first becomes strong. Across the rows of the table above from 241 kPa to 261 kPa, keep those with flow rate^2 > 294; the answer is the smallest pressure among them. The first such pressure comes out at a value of 242.0 kPa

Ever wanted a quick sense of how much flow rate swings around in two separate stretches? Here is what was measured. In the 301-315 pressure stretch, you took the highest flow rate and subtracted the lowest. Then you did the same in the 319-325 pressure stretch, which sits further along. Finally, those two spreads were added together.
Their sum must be 1.56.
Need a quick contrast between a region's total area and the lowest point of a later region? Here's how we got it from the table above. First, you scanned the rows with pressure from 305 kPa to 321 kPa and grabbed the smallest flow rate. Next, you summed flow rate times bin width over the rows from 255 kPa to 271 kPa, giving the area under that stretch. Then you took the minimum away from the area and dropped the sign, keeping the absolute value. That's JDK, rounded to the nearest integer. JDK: 210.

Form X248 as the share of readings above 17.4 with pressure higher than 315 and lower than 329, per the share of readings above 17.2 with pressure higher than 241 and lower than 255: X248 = 7.0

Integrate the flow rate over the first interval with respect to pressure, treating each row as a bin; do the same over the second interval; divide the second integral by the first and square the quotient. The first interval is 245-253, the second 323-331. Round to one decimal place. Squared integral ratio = 1.2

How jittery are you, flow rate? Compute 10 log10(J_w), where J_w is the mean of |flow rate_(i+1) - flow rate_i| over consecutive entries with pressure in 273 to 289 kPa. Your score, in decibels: 0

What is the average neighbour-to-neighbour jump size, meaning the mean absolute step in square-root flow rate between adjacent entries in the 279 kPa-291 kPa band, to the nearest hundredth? 0.19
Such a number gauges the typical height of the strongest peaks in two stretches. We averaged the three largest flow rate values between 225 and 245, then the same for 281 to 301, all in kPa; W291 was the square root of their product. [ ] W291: 17.4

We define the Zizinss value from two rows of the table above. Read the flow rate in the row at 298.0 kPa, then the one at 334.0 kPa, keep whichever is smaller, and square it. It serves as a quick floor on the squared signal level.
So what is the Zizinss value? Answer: 283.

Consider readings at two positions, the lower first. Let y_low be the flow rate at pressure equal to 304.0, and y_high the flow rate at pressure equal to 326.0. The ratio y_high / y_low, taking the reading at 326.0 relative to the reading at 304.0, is 1.05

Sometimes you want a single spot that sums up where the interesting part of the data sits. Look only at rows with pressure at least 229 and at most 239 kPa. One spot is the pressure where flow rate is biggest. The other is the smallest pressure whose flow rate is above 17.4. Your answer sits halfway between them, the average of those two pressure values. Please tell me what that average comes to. 233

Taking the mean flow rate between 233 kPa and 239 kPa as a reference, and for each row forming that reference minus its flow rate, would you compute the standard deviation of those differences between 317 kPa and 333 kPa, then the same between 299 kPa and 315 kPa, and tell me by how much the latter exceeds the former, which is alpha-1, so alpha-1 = 0.0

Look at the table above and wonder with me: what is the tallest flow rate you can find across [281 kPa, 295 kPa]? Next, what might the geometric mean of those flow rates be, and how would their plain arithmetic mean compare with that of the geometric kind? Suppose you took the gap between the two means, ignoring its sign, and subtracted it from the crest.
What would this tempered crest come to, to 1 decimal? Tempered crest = 16.3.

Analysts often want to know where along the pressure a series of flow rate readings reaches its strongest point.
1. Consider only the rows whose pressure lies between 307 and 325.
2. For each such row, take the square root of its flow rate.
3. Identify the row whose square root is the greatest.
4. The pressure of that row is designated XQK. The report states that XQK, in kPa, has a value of 314.0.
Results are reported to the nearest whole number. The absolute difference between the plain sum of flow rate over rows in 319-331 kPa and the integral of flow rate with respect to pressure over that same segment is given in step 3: 111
